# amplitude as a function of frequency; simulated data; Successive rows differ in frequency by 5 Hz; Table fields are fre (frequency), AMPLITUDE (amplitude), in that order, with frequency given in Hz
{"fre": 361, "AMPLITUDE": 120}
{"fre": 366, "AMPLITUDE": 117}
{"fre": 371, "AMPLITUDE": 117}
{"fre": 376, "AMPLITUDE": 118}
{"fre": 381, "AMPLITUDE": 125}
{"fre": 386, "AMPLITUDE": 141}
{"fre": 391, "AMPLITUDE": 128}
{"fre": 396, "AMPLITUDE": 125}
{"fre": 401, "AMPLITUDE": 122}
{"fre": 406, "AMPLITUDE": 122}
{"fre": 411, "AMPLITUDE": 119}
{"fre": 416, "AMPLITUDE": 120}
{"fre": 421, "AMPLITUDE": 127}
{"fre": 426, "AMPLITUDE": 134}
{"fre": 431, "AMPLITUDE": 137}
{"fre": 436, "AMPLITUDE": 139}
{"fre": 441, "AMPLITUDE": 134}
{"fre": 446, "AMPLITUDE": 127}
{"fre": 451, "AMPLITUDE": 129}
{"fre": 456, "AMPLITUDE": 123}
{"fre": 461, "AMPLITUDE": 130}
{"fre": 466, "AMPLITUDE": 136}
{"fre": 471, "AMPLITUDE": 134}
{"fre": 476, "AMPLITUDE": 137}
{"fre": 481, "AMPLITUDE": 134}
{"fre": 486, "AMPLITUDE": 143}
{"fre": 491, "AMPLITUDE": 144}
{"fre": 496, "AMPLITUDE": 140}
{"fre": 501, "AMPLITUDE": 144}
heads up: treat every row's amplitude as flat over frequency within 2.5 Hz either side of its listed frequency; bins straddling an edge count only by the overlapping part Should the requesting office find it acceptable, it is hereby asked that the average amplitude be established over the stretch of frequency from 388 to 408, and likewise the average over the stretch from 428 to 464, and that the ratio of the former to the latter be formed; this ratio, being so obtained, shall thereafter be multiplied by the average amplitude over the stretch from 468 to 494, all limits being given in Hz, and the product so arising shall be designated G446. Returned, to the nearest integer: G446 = 131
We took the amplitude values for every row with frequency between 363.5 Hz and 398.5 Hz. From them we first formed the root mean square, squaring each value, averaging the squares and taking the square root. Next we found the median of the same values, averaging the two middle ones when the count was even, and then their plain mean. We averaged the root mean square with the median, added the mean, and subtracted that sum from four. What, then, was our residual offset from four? -245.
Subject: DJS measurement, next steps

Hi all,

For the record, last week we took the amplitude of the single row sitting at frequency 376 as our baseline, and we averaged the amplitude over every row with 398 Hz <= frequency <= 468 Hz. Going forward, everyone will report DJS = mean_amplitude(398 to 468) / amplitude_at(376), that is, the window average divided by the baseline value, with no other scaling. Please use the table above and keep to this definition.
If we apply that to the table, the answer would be 1.09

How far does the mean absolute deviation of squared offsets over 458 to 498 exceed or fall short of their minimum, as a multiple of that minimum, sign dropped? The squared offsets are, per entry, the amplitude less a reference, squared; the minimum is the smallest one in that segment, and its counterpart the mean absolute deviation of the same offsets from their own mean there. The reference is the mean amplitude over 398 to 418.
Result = 1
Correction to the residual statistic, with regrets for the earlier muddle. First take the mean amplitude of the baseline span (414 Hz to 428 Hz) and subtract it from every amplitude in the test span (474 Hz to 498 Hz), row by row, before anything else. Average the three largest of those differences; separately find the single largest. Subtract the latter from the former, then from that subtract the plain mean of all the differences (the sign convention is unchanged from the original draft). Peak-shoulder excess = -14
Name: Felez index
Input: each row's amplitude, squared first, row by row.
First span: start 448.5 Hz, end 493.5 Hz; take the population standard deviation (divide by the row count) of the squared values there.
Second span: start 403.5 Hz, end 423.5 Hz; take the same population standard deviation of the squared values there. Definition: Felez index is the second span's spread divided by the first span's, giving 0.5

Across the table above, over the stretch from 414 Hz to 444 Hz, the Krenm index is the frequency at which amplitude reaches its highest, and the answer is 436 Hz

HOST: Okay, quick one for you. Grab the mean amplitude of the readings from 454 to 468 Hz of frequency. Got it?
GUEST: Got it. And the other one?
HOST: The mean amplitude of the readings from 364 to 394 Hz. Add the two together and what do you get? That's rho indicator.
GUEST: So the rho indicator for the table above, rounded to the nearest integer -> 254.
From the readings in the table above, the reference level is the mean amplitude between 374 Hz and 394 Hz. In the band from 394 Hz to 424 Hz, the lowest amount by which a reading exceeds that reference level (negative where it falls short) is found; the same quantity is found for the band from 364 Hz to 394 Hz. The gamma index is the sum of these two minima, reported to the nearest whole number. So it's -20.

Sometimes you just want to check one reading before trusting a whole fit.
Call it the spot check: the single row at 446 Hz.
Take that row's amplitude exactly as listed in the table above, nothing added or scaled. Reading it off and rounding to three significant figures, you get 127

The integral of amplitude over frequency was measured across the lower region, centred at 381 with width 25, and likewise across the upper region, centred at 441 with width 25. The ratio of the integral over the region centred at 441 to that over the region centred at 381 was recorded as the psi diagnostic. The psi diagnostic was 1.06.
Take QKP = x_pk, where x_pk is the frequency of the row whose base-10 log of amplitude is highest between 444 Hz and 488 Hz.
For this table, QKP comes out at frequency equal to 486 Hz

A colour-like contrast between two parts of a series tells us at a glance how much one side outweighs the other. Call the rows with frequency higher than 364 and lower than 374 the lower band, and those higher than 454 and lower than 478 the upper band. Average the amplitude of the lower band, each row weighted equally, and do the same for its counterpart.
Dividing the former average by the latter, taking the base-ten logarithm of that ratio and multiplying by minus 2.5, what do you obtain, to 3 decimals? 0.131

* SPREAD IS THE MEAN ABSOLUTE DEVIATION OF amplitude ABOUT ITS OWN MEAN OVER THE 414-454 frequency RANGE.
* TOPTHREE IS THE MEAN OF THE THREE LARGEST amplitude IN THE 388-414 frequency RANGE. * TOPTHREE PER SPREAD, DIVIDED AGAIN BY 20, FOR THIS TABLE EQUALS 1.2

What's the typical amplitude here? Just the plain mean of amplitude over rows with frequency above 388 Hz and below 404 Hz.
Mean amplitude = 125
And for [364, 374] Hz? 117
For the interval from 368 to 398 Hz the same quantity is 126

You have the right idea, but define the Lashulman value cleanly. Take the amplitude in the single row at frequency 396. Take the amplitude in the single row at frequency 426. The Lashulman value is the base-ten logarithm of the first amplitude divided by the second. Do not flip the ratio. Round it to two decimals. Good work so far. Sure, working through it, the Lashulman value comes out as -0.03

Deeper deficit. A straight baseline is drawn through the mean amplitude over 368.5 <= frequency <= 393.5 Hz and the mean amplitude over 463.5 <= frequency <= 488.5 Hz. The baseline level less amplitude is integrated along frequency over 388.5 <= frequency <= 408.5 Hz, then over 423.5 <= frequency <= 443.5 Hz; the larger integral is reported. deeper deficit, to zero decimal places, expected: 72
